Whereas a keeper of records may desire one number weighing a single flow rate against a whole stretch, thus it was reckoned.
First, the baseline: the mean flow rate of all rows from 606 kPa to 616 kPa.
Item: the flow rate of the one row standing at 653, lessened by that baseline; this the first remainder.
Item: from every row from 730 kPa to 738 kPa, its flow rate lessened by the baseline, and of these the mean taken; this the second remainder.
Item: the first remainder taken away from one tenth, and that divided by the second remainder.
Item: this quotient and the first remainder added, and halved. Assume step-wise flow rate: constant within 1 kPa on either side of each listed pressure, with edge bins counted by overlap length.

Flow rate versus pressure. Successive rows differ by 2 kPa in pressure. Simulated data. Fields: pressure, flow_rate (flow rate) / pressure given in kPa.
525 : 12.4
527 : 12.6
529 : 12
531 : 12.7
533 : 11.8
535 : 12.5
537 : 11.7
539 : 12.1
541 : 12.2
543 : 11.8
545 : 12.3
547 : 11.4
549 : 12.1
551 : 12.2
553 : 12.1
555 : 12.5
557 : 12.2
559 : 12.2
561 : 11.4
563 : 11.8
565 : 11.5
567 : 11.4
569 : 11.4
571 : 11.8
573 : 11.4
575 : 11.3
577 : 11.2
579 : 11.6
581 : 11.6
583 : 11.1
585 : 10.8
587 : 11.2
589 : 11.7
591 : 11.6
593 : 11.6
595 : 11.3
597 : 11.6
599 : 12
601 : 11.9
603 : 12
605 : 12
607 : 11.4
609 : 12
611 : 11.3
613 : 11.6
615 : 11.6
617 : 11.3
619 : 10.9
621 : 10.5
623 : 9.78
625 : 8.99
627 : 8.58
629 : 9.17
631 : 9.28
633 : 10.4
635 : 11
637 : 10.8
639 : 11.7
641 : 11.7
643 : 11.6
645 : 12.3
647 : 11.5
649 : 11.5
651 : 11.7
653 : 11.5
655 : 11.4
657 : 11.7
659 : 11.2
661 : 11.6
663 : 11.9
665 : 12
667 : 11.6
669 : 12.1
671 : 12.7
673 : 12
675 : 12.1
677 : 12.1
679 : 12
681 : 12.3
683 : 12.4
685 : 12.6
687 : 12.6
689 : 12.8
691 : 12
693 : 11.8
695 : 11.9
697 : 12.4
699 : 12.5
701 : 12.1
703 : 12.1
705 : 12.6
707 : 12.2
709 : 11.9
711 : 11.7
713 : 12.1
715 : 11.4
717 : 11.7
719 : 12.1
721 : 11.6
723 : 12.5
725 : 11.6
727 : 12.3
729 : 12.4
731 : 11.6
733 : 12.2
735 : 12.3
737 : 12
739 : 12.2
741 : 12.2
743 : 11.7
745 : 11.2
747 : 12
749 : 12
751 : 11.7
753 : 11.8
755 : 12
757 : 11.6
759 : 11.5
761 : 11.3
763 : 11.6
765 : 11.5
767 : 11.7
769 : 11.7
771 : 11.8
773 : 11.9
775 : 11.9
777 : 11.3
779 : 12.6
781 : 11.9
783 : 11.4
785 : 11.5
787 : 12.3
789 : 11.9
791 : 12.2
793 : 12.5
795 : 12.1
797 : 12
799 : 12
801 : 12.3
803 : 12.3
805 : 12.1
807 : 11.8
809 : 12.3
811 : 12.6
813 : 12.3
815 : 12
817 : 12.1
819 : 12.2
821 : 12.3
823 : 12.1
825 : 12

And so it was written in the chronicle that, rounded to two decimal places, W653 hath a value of 0.16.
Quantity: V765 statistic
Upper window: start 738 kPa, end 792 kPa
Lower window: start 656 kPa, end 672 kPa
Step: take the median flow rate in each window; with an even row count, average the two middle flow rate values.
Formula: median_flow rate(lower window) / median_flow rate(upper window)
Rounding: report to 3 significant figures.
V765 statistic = 1.00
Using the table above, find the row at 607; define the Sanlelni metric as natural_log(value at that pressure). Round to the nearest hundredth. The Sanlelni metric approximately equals 2.43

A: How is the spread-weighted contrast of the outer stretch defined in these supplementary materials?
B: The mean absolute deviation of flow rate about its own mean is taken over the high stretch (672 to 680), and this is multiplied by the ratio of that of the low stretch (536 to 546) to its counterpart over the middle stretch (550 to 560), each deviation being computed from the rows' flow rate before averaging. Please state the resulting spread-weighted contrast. 0.10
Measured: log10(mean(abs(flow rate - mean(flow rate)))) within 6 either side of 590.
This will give -0.57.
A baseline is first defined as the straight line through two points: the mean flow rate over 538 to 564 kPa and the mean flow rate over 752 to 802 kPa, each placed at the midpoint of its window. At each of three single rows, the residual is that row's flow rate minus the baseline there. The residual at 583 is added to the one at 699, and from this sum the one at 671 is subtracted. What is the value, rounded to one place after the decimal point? -1.1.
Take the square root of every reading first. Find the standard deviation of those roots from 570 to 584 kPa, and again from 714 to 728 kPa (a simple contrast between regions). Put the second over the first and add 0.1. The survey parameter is 1.72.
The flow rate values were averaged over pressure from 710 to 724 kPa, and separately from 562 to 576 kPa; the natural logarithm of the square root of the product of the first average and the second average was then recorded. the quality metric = 2.46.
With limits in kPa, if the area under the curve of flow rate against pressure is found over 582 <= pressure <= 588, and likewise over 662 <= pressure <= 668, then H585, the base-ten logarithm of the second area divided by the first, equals 0.030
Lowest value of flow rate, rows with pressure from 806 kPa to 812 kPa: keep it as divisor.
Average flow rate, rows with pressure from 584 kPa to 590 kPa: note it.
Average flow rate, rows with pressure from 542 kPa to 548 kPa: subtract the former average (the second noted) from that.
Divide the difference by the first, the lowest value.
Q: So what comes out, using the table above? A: 0.051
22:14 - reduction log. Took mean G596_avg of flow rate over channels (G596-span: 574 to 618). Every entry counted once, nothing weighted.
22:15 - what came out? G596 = 11.5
